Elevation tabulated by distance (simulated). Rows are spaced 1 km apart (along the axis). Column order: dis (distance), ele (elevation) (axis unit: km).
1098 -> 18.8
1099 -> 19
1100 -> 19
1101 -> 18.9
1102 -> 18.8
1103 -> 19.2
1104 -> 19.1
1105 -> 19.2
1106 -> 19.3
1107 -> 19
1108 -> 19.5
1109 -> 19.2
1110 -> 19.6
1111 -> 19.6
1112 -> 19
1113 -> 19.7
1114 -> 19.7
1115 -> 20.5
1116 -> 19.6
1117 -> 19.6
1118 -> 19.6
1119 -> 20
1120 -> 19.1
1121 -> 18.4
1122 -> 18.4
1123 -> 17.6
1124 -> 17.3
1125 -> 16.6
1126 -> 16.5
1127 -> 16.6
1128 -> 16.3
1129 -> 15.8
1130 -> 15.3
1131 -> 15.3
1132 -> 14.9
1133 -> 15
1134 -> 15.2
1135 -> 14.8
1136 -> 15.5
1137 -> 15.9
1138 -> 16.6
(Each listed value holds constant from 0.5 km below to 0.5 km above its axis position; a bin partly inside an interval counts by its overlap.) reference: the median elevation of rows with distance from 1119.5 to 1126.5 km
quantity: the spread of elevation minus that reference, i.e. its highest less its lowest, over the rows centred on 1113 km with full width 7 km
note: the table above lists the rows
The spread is 1.5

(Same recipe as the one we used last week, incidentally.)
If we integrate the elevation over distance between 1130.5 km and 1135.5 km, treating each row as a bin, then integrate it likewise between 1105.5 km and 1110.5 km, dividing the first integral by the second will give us 0.78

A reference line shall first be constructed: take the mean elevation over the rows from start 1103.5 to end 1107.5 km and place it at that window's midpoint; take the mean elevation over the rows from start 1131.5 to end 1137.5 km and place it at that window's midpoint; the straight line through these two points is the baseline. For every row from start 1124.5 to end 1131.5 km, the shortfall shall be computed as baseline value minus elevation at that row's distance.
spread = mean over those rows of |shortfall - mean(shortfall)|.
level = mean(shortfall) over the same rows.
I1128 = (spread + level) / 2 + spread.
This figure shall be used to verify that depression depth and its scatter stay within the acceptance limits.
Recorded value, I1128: 0.43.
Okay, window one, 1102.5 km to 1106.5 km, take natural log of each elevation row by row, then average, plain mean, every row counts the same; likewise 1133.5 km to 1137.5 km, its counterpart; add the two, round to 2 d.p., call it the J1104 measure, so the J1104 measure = 5.69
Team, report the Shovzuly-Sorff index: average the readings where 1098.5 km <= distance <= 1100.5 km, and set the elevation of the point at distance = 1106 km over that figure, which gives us 1.02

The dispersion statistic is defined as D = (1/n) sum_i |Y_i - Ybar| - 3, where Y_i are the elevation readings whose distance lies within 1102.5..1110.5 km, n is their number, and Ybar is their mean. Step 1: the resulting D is -2.85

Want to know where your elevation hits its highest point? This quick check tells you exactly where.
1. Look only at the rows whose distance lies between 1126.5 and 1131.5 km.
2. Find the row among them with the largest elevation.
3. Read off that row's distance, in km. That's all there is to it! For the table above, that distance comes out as 1127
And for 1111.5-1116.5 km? 1115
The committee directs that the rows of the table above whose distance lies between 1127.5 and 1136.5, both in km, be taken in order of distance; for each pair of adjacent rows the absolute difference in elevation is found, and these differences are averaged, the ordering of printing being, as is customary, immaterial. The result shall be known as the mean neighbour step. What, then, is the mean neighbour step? 0.35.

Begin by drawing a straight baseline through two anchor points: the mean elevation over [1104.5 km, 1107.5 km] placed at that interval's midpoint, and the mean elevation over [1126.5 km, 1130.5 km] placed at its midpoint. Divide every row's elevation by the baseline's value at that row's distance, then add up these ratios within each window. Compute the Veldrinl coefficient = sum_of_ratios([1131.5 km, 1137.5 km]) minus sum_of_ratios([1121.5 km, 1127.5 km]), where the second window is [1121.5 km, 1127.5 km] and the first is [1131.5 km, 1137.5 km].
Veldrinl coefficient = -0.2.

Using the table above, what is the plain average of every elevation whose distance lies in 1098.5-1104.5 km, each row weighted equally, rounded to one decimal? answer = 19.0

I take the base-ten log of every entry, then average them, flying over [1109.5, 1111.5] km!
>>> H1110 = 1.29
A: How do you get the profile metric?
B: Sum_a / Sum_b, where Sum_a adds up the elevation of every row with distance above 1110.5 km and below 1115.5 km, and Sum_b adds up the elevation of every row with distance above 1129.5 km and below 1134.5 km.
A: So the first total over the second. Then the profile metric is 1.3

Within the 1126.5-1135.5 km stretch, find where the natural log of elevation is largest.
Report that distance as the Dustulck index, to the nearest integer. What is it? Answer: 1127 km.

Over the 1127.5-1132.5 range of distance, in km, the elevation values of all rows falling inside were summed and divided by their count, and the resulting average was 15.5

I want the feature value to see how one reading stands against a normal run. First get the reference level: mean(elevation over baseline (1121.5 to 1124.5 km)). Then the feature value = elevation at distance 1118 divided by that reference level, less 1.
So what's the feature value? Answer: 0.10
